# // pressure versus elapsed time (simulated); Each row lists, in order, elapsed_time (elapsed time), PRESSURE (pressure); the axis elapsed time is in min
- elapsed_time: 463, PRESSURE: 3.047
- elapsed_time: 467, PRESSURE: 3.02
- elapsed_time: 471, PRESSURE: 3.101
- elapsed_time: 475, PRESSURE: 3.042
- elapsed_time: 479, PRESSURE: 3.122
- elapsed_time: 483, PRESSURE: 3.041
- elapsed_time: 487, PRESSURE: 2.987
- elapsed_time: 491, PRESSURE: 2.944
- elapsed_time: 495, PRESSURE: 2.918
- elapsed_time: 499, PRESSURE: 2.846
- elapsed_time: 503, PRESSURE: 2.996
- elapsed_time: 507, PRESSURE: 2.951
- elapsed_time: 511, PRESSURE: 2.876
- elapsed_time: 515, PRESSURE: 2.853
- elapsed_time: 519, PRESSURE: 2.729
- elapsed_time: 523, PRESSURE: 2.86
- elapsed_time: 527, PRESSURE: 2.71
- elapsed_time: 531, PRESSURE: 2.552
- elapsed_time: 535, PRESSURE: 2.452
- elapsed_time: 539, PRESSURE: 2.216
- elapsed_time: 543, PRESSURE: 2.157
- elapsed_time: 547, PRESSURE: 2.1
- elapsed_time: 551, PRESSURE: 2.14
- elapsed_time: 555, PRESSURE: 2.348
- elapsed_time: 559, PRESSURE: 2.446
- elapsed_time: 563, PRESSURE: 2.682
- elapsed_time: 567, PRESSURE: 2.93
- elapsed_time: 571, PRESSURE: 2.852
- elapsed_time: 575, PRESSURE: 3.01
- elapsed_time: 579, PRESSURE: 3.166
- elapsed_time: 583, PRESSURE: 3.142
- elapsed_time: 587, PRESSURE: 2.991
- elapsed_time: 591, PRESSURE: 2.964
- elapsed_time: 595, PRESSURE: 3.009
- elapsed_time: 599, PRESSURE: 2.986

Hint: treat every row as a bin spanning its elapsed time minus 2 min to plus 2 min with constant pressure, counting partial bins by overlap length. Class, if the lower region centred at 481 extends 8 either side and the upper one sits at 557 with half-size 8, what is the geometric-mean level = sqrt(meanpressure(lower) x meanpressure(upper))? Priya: 2.71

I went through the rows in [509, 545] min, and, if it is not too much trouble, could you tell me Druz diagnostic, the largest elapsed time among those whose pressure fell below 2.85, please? 543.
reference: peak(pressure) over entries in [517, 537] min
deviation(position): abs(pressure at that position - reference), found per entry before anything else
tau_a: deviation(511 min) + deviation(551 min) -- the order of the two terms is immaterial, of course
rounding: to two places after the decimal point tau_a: 0.74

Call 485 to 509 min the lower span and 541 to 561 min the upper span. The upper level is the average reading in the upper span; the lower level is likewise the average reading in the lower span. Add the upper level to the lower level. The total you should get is 5.2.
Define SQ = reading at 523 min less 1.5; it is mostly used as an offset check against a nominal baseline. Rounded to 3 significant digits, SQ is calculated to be 1.36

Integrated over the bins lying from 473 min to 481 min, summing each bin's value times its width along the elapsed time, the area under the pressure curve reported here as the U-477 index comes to 25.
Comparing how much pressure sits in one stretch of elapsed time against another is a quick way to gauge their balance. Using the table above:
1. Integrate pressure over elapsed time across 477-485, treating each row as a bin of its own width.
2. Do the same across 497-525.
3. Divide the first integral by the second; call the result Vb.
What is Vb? 0.3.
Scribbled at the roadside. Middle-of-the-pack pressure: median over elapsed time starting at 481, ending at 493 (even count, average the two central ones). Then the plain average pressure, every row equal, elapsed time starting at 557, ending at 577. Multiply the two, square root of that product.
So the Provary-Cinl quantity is 2.88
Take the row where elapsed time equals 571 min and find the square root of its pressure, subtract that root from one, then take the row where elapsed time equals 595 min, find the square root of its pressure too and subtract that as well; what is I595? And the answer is -2.42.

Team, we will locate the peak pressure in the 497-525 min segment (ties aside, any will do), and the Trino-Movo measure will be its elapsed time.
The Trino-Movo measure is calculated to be 503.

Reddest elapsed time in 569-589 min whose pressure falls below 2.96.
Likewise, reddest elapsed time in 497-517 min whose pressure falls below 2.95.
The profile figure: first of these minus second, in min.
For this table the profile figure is 56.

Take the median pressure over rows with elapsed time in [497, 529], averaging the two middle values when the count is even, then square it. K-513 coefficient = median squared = 8.2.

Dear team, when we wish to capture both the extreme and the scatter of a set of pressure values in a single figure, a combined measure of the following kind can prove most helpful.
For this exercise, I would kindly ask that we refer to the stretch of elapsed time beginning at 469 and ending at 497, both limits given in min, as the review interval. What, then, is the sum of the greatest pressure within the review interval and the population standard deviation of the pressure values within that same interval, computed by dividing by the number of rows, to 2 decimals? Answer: 3.19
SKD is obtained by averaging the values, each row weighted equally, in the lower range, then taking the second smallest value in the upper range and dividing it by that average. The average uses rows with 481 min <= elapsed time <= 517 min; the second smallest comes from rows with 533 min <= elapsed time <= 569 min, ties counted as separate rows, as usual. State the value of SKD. 0.73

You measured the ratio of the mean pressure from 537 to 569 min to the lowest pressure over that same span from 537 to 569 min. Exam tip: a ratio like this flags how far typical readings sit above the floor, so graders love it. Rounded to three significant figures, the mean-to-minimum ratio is 1.13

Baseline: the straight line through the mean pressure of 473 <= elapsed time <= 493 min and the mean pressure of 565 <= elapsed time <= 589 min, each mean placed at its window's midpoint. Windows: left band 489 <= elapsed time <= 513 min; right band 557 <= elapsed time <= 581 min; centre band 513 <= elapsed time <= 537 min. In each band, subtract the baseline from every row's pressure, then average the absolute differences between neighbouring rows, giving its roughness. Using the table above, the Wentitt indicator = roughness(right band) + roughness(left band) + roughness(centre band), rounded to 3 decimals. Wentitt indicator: 0.381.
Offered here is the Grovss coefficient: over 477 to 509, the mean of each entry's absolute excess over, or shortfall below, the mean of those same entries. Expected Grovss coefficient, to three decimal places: 0.061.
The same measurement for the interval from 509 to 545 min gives 0.228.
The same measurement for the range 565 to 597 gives 0.074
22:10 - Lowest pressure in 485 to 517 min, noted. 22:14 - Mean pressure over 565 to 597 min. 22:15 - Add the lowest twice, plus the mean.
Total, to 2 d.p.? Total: 8.70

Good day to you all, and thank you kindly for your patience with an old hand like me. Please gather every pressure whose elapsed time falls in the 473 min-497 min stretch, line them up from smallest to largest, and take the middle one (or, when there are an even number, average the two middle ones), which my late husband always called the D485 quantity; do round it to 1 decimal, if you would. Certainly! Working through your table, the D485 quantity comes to 3.0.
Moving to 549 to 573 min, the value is 2.6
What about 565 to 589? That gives 3.0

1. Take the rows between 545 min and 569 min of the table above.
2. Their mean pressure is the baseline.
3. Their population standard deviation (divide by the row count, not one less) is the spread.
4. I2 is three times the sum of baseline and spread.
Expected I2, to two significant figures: 8.2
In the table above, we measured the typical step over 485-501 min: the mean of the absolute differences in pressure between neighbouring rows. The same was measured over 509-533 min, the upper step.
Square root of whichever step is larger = 0.342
